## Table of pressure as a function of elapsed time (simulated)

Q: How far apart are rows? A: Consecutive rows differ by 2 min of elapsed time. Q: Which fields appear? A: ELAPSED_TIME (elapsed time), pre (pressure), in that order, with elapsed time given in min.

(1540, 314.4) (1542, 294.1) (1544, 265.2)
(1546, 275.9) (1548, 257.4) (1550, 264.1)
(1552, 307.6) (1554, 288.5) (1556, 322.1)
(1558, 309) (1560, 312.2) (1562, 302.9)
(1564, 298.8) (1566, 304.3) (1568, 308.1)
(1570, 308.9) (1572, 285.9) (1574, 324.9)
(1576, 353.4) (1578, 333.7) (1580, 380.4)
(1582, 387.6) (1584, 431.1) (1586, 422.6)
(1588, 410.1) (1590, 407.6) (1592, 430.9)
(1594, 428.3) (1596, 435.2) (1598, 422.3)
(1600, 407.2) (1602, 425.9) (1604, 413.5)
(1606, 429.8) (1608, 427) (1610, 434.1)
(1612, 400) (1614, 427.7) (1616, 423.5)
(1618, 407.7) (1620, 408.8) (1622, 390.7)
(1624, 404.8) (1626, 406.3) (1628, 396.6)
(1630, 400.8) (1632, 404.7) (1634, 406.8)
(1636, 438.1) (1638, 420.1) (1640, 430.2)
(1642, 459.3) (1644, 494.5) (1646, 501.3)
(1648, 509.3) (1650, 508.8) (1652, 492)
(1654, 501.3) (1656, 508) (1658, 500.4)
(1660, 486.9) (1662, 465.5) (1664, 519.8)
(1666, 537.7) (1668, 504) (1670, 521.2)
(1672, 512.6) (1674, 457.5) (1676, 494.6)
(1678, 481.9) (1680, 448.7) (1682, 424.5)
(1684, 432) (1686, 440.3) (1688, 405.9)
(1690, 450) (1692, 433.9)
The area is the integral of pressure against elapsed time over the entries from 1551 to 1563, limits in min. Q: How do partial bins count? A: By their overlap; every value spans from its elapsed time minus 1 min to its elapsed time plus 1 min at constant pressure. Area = 3685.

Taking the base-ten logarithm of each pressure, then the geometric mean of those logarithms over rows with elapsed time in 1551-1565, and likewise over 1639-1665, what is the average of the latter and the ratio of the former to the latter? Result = 1.81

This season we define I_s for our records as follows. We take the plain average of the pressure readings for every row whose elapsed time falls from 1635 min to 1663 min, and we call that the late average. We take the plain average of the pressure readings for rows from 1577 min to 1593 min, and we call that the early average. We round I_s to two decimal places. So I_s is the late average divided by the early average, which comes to 1.20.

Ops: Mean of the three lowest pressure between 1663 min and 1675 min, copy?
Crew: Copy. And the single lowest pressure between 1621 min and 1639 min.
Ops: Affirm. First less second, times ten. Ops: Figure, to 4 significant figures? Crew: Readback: 1007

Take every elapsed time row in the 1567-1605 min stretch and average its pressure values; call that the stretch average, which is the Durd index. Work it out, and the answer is 385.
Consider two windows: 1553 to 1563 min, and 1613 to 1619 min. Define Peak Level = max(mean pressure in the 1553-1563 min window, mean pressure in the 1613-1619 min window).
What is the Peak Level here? 420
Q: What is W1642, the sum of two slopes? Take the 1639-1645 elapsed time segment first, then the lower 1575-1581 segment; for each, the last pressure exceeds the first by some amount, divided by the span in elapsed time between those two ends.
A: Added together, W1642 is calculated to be 23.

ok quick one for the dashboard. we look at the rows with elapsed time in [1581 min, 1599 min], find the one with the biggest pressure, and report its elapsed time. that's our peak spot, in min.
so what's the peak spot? 1596 min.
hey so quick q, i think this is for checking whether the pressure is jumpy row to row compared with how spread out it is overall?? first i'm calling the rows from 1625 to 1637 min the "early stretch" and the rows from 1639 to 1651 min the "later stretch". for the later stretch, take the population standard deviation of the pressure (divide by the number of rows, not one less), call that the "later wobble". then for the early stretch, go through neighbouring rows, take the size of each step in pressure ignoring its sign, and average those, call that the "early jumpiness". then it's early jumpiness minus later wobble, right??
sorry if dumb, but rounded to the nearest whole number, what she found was -19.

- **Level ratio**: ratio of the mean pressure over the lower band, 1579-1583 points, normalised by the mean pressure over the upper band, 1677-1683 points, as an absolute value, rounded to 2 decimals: 0.85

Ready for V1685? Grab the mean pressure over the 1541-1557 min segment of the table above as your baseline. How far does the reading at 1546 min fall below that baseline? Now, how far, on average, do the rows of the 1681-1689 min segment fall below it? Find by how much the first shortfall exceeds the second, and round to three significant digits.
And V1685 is 150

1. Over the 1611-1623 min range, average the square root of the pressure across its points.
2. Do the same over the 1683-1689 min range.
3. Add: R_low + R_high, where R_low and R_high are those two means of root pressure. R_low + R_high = 40.9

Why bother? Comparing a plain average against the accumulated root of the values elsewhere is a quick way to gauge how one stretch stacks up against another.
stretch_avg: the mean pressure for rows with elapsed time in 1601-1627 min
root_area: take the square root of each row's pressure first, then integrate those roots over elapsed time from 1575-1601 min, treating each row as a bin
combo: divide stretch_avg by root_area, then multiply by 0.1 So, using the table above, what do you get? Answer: 0.080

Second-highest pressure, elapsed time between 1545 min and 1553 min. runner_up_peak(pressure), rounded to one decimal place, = 275.9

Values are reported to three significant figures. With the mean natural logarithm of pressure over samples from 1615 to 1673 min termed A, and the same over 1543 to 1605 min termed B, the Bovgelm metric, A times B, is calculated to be 35.8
